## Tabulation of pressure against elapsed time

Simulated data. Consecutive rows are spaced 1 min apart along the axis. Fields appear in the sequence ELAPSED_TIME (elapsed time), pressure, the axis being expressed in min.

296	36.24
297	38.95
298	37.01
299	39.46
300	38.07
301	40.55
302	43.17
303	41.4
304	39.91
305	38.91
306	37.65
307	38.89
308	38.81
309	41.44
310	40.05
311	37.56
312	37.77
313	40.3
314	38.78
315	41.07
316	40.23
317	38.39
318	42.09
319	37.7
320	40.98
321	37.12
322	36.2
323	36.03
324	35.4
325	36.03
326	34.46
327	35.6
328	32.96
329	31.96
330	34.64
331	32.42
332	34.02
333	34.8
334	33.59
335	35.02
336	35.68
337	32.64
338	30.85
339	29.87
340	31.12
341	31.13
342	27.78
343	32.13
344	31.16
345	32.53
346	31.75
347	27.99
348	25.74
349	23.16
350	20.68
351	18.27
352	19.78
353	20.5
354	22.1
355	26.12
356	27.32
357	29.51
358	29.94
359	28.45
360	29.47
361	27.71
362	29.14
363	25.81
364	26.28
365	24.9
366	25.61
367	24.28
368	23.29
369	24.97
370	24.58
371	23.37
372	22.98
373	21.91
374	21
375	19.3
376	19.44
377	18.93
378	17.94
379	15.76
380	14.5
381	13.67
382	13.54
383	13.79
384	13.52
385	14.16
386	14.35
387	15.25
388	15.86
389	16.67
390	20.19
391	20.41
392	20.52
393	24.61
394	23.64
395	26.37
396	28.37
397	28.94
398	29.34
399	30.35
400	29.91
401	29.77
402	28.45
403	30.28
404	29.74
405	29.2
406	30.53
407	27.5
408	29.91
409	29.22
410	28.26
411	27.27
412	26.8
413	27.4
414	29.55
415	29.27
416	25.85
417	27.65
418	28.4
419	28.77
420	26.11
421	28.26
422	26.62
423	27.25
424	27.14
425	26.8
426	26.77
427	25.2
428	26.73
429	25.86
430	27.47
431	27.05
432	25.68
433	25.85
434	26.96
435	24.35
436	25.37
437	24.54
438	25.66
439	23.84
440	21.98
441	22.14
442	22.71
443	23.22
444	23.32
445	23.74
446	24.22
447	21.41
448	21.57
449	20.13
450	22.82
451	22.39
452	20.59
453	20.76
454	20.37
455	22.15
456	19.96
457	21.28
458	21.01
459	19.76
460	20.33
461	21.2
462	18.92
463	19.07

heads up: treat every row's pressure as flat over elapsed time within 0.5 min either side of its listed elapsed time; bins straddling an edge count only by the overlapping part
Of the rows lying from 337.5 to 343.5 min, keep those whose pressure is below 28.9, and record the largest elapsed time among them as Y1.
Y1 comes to 342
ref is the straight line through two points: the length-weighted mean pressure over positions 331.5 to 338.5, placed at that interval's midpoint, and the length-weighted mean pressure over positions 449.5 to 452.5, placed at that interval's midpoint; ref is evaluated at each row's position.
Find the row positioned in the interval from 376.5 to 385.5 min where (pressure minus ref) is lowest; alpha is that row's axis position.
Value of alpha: 382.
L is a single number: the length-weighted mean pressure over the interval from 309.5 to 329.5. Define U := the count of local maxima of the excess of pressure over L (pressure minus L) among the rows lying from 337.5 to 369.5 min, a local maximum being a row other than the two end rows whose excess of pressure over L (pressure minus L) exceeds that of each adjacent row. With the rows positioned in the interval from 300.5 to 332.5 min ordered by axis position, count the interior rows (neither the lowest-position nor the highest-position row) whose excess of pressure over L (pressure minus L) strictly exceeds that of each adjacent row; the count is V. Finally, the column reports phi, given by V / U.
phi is 1.25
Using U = 8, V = 10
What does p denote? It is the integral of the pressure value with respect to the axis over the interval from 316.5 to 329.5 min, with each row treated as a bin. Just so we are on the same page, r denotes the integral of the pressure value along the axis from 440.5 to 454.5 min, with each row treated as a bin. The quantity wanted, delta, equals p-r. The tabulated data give 166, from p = 475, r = 309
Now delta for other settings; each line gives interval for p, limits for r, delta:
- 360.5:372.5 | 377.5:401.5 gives -189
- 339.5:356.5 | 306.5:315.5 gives 95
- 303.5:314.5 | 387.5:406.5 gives -63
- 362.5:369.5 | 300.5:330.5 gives -971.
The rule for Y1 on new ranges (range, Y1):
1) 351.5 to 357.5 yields 356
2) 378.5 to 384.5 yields 384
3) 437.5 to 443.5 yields 443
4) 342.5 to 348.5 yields 348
